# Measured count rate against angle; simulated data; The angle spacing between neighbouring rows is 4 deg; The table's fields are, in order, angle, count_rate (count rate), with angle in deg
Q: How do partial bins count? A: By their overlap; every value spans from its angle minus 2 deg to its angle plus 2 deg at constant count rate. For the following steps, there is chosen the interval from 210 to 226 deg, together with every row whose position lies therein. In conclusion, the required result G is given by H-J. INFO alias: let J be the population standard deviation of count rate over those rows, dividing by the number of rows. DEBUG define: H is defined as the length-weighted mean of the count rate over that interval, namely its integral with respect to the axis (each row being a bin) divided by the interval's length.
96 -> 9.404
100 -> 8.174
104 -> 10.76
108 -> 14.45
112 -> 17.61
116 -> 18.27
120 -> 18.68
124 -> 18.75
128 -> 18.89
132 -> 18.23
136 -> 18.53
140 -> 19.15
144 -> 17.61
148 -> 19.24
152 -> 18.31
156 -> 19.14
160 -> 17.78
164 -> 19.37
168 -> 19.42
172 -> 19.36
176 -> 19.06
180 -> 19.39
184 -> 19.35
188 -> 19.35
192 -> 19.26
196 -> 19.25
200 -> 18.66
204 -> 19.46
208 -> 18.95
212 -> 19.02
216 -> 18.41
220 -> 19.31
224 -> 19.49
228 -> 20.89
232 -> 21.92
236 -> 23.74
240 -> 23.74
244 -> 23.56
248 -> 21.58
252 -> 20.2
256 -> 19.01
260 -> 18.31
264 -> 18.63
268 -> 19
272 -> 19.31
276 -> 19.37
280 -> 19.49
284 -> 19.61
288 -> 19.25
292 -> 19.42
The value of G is 18.6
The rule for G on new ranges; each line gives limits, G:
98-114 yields 9.2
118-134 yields 18.4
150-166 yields 18.0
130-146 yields 17.8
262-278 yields 18.8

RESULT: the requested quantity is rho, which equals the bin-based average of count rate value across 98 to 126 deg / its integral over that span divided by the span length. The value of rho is 15.2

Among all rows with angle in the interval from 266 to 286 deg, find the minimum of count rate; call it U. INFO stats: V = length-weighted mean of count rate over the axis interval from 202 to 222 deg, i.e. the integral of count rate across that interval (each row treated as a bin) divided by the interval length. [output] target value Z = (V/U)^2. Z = 1.0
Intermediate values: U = 19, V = 19.0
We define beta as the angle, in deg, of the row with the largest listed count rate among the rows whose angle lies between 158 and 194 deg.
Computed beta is 168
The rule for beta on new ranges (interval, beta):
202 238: 236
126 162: 148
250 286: 252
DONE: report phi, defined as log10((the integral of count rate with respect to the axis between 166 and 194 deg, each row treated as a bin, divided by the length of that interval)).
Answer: 1.29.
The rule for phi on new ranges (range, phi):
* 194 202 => 1.28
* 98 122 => 1.17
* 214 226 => 1.28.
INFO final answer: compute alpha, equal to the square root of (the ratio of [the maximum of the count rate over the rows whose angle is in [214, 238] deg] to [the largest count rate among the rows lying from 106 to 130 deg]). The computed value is 1.12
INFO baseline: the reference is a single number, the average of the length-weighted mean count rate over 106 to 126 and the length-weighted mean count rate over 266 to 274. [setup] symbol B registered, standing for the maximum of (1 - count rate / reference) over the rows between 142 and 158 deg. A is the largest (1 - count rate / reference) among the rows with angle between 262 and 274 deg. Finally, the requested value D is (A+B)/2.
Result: 0.01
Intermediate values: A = -0.015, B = 0.04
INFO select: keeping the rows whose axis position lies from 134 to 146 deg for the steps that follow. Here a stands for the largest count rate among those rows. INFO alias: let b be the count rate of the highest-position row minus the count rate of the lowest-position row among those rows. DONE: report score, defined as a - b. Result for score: 20.1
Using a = 19.15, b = -0.92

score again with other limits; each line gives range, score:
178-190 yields 19.4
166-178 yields 19.8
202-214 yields 19.9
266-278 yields 19.0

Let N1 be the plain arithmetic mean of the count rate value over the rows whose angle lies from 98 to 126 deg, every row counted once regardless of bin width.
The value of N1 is 15.2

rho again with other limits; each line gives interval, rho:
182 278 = 20.0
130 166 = 18.6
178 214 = 19.2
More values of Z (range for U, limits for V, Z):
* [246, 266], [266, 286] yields 1.1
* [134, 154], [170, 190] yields 1.2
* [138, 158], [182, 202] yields 1.2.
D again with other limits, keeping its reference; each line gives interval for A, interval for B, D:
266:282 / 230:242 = -0.11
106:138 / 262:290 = 0.10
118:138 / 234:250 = -0.08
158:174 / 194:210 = 0.01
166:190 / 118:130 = -0.03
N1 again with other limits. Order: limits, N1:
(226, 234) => 21.4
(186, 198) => 19.3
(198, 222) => 19.0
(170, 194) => 19.3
